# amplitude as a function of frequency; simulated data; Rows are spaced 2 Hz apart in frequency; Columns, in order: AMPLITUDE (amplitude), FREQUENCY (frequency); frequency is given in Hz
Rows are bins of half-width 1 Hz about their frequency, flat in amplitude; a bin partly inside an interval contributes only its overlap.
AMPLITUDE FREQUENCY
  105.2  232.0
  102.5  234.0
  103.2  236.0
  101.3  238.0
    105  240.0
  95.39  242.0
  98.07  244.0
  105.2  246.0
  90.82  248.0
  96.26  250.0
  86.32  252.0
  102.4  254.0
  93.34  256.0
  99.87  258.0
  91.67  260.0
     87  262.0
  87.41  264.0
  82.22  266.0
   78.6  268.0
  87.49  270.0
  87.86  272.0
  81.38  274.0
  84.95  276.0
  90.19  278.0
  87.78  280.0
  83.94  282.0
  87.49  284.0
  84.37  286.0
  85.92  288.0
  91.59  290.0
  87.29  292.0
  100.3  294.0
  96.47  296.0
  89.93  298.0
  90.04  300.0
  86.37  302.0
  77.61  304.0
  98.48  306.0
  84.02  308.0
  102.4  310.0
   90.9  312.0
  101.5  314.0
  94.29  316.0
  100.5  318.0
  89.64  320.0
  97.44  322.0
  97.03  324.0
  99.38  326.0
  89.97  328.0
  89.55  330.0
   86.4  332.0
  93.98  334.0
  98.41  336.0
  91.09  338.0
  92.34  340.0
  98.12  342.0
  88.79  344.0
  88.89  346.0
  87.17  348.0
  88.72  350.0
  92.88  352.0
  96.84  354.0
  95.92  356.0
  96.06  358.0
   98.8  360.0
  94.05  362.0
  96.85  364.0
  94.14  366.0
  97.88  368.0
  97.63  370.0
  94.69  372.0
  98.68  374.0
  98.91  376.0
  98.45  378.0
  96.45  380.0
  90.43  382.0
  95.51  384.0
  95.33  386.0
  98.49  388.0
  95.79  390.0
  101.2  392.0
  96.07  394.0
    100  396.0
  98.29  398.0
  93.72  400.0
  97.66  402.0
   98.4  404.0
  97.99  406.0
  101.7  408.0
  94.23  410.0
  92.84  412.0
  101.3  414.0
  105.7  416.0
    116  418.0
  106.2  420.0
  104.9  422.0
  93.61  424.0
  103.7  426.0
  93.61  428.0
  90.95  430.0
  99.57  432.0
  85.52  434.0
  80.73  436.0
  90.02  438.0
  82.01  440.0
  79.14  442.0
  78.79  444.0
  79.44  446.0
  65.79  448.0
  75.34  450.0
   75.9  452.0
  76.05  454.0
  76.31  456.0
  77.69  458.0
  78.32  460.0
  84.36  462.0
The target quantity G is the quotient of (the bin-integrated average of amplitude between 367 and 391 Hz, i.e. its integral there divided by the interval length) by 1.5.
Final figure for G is 64.3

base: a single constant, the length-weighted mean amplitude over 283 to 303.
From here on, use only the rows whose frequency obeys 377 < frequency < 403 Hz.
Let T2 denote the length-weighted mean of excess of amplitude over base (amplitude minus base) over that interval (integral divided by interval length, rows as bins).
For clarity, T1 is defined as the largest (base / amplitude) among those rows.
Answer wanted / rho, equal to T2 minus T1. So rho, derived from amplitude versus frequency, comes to 6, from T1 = 0.99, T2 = 7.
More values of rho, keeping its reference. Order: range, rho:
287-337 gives 2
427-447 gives -5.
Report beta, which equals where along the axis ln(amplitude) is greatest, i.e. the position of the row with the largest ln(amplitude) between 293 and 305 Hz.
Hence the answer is 294.0 Hz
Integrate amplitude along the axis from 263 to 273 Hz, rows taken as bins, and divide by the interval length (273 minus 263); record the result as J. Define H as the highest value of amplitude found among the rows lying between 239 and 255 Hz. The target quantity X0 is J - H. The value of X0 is -20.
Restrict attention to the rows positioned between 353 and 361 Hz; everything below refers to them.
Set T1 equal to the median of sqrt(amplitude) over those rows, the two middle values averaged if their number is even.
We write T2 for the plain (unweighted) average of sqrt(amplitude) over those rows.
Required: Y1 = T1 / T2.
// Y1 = 0.998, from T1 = 9.82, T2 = 9.84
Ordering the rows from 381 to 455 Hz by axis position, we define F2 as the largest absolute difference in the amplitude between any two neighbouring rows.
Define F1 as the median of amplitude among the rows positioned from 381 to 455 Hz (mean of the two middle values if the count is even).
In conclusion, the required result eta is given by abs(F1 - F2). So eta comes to 81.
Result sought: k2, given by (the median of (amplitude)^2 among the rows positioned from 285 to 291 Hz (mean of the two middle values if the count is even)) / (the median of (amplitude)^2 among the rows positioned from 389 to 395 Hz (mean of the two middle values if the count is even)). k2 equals 0.8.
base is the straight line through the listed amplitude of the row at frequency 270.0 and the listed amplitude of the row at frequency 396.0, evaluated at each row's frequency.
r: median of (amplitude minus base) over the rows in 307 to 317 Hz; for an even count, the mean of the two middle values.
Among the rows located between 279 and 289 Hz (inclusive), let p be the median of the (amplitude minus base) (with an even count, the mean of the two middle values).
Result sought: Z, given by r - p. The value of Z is 5.6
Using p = -3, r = 2.2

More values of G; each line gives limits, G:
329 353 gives 60.9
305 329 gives 63.6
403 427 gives 67.6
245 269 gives 61.2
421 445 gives 60.1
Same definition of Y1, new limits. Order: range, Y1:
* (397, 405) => 1.005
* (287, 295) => 0.990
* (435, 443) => 0.991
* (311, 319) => 1.003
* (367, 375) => 1.003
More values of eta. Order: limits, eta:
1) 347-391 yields 90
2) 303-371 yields 73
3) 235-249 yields 87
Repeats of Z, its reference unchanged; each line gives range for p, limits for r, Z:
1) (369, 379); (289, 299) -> 1.9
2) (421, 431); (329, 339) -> 6.0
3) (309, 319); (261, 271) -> -8.2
